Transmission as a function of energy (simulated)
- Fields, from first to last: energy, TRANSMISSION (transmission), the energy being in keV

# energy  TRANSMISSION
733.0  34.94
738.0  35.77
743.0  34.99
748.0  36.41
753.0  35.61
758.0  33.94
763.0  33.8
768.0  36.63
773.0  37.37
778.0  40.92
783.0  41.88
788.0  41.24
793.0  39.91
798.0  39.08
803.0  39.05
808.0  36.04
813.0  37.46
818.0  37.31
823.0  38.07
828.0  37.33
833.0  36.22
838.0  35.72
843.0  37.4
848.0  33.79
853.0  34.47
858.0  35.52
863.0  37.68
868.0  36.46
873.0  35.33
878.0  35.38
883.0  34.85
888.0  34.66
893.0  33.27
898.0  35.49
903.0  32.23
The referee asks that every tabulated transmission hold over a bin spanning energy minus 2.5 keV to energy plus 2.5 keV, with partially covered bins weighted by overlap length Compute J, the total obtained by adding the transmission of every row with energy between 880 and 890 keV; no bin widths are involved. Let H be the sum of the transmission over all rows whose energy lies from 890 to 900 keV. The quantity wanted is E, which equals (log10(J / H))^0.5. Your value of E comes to 0.07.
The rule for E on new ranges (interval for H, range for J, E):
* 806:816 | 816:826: 0.10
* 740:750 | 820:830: 0.15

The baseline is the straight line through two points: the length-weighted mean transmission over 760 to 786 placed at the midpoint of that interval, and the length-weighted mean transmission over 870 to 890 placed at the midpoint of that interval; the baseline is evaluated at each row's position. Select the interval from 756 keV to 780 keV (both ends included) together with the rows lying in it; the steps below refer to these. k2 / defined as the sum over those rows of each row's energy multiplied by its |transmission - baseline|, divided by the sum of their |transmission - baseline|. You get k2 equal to 765.5 keV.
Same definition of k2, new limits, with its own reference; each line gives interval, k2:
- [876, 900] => 892.5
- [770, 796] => 784.4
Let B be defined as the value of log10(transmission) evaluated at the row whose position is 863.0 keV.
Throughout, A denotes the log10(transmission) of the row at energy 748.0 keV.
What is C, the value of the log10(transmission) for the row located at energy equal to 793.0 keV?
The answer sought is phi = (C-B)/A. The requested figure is 0.016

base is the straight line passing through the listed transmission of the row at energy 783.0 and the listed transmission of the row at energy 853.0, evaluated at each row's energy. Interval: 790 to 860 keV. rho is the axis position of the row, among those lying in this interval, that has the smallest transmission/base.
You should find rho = 808.0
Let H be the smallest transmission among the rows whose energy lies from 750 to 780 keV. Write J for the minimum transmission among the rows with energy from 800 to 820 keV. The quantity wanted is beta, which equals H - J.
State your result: -2.24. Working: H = 33.8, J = 36.04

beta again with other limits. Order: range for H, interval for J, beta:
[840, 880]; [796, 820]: -2.25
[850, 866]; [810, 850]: 0.68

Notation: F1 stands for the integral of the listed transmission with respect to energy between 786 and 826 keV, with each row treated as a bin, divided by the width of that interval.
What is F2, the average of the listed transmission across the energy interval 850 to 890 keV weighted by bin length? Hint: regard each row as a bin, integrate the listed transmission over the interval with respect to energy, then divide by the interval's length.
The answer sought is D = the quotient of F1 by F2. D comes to 1.08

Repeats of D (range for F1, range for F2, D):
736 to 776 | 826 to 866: 0.99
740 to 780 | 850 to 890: 1.02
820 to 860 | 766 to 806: 0.91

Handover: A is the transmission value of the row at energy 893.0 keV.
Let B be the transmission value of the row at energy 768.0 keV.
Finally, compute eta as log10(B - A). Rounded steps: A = 33.27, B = 36.63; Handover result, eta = 0.53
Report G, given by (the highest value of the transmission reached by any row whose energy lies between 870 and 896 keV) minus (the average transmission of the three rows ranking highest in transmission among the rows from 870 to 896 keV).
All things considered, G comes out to 0.2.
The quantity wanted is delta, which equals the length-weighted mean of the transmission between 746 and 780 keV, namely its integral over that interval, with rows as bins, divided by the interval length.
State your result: 36.3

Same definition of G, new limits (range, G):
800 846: 0.9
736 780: 2.6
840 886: 0.5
